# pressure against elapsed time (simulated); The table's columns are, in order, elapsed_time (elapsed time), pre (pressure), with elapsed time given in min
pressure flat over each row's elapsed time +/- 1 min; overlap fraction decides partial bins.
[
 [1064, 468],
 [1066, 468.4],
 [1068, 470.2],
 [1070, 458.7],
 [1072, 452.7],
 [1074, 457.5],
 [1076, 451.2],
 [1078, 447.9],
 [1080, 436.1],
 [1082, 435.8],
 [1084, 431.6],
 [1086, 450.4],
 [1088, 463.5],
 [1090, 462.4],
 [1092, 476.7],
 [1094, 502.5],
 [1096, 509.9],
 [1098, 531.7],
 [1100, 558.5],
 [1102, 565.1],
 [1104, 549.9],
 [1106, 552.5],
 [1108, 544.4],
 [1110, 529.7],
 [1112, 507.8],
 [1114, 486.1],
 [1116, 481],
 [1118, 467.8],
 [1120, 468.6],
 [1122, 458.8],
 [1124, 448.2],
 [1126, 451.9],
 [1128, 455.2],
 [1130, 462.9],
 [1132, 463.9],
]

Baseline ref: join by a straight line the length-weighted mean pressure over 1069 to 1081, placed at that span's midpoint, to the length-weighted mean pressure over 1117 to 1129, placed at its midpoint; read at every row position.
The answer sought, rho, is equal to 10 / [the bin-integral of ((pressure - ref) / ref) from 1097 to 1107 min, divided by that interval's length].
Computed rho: 47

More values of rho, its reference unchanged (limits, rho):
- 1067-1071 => 305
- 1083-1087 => -400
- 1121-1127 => -818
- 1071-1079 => 2742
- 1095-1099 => 68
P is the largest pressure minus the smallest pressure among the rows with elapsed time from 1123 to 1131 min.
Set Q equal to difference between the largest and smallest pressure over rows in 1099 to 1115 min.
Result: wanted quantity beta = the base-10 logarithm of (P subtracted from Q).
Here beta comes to 1.81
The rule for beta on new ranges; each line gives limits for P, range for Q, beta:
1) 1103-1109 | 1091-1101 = 1.87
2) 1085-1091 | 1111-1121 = 1.43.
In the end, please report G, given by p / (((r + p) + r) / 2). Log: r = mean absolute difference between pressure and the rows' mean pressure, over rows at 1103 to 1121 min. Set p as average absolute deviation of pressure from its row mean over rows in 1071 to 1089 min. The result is 0.2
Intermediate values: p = 9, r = 31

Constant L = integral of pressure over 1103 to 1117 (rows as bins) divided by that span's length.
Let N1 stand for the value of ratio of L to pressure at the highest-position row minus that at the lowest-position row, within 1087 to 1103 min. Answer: -0.20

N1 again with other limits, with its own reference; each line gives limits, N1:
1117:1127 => 0.04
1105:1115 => 0.13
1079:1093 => -0.10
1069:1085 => 0.07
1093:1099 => -0.06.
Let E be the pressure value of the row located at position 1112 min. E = 507.8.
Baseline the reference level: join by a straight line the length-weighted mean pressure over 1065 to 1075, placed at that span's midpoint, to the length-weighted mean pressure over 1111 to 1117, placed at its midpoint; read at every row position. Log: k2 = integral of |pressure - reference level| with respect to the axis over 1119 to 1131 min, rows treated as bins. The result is 499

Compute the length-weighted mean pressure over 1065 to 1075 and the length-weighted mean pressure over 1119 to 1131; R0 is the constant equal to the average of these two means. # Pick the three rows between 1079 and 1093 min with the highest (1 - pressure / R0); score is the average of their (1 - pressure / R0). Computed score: 0.05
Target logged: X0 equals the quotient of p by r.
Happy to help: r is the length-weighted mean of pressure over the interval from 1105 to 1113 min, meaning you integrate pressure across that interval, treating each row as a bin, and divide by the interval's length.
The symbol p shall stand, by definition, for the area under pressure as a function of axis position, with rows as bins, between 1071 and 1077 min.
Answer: 5.1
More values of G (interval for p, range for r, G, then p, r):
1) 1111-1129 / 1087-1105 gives 0.4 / 15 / 34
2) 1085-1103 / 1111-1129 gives 1.1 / 35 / 15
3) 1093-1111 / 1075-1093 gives 0.9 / 18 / 11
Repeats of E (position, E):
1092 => 476.7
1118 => 467.8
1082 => 435.8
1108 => 544.4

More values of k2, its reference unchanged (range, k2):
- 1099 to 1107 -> 579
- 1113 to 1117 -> 35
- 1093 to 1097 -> 110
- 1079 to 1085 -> 211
